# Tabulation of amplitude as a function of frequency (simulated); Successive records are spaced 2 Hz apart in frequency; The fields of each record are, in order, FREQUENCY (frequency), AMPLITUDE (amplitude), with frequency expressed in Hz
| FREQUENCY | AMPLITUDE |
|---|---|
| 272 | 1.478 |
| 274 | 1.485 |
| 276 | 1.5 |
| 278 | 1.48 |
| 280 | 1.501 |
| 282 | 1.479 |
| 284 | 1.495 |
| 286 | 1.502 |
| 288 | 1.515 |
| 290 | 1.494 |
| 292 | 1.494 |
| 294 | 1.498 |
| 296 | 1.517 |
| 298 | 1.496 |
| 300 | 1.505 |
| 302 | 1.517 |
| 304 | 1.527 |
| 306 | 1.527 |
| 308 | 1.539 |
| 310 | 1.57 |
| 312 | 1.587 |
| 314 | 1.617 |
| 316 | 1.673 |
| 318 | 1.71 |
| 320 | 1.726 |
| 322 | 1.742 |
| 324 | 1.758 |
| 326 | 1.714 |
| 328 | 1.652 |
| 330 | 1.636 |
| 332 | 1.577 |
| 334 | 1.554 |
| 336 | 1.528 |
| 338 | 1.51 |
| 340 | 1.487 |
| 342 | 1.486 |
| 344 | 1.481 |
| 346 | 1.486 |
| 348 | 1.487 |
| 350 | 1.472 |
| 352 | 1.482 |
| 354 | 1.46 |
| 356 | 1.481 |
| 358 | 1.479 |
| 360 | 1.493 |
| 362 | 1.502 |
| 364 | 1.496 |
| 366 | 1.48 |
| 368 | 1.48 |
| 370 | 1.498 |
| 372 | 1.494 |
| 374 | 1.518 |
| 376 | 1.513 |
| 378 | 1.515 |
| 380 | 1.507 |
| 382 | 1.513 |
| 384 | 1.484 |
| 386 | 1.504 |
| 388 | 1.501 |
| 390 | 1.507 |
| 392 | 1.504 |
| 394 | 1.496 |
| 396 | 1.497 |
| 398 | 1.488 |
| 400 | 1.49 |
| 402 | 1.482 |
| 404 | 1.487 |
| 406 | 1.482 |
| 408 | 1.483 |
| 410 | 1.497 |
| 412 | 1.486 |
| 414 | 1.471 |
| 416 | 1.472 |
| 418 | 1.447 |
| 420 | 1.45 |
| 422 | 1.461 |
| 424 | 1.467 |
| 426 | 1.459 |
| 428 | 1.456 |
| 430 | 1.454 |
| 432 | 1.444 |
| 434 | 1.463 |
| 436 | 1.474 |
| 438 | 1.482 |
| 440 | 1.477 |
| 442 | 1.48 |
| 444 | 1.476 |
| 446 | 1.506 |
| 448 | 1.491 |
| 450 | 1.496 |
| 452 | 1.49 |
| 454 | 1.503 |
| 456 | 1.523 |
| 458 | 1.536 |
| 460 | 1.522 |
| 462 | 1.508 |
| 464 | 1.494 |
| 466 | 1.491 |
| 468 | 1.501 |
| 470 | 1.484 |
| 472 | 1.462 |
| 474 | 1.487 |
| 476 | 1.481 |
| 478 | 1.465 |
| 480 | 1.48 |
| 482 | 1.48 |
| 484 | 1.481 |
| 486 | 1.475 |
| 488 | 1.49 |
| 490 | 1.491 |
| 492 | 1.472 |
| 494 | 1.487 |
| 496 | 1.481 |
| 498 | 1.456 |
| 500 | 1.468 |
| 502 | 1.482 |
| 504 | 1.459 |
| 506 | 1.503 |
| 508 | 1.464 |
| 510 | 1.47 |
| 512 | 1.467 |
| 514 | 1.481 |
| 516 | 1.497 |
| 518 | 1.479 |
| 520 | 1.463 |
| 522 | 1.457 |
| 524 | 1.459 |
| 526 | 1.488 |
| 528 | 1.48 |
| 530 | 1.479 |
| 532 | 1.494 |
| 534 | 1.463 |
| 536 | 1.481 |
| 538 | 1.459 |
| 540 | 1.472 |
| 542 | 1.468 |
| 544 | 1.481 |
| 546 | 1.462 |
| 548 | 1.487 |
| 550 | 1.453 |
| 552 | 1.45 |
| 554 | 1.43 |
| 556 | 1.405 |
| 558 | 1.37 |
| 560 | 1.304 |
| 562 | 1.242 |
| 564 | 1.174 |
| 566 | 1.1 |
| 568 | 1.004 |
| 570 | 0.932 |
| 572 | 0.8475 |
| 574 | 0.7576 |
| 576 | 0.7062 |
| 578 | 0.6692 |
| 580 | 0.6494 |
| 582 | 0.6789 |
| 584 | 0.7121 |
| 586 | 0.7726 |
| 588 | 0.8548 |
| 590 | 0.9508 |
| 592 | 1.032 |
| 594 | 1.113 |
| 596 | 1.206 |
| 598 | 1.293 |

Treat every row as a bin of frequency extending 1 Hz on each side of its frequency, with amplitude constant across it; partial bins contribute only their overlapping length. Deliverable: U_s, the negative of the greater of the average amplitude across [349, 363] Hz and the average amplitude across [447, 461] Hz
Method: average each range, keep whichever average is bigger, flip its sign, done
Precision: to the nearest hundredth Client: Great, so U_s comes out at -1.51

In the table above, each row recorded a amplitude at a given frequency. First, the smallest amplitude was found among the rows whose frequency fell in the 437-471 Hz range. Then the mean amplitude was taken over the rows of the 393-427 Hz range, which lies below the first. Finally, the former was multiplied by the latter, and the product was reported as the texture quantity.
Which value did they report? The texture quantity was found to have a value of 2.18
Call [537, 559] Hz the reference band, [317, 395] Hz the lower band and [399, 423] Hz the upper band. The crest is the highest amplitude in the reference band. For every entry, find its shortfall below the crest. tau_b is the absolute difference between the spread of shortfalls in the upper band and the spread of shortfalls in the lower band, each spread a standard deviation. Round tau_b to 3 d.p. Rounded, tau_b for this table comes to 0.069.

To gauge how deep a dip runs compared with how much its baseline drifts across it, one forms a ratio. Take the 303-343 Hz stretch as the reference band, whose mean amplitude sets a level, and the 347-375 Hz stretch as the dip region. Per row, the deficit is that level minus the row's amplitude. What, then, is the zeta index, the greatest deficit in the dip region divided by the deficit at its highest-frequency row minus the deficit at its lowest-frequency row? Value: -5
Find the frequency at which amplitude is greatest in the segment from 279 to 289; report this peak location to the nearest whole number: 288 Hz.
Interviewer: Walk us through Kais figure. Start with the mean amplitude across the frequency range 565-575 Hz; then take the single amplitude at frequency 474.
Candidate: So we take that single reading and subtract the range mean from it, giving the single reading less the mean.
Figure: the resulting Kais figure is 0.56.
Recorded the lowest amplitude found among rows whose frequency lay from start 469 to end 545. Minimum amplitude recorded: 1.456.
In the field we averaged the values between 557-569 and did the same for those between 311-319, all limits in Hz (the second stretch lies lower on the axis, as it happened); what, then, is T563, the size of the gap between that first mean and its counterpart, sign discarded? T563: 0.45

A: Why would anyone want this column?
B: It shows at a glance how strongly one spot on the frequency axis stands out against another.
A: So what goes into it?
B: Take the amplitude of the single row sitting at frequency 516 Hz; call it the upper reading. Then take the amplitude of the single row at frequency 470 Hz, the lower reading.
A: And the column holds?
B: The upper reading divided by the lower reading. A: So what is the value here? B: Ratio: 1.01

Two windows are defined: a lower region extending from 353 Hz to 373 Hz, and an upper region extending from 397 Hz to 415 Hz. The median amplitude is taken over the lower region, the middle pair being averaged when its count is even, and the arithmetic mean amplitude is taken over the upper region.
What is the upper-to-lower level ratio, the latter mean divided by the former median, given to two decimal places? 1.00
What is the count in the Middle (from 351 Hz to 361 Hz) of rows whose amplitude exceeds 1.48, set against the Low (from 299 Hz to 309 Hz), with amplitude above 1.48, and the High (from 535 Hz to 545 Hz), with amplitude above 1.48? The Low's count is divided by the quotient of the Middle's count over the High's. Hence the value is 3.3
